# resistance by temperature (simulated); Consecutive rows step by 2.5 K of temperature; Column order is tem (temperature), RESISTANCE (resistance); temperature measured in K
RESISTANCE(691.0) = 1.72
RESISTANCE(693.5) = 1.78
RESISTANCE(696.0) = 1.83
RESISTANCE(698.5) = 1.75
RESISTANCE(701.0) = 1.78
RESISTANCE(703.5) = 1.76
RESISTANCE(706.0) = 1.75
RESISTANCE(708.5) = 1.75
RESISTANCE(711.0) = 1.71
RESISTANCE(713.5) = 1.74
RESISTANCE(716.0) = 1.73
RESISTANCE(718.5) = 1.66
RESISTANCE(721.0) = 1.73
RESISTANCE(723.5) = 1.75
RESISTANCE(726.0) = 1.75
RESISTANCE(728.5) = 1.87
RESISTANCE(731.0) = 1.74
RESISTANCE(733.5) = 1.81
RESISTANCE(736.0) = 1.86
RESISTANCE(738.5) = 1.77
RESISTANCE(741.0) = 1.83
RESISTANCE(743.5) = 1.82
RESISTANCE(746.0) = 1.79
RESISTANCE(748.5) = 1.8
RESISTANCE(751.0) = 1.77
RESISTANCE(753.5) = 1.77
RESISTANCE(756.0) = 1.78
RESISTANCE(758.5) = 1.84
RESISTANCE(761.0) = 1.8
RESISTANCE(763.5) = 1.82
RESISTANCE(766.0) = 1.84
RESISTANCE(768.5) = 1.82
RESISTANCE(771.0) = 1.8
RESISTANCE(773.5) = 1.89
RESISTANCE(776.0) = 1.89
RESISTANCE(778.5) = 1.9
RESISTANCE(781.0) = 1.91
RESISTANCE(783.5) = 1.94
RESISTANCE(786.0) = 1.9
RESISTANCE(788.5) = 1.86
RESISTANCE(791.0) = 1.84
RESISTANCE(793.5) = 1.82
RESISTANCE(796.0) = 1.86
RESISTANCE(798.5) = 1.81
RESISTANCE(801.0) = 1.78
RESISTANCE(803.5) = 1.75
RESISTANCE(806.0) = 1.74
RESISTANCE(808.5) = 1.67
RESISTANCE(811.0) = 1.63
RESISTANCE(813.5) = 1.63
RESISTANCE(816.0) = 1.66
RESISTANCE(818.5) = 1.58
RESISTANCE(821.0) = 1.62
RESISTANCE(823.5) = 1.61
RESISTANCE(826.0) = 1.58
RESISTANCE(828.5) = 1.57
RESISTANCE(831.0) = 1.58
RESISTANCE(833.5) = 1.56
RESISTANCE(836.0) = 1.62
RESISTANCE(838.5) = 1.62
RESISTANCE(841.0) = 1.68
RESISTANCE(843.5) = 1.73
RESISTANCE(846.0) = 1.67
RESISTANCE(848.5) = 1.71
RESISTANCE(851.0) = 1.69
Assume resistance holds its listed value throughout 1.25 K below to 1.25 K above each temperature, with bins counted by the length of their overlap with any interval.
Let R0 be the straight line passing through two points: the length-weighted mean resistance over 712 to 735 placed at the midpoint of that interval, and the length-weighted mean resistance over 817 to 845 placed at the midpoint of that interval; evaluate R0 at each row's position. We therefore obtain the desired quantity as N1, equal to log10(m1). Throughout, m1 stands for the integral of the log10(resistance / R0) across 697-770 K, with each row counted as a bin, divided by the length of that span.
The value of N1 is -2.0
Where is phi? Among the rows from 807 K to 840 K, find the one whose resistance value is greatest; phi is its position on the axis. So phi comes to 808.5 K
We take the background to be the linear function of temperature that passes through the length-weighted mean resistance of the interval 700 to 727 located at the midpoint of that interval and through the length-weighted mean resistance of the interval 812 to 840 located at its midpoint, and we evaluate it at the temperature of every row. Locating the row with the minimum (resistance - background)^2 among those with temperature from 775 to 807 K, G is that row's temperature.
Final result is 806.0 K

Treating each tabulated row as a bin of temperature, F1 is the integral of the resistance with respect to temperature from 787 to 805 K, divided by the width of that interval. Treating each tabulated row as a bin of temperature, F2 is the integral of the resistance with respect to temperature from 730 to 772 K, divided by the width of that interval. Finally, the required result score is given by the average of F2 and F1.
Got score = 1.81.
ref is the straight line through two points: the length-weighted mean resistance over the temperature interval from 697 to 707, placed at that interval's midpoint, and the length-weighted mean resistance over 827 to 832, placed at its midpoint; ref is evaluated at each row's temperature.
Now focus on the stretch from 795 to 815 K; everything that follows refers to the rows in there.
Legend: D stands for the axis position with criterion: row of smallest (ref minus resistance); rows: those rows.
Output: 796.0 K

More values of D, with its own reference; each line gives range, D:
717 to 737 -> 736.0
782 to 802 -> 783.5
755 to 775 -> 773.5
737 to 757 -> 741.0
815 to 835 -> 816.0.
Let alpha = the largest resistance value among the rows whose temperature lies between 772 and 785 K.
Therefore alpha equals 1.94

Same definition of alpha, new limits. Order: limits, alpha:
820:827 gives 1.62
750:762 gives 1.84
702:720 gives 1.76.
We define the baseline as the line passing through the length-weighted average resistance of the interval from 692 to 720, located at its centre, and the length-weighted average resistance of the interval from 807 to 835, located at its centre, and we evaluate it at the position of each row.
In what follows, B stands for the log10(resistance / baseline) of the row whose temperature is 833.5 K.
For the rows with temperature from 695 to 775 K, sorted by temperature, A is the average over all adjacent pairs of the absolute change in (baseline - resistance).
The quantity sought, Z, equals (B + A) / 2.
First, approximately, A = 0.0409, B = -0.009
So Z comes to 0.016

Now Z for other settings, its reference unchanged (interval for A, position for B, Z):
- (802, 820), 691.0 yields 0.013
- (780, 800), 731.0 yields 0.019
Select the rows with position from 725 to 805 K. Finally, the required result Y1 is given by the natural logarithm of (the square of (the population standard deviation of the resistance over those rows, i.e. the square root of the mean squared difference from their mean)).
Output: -6.0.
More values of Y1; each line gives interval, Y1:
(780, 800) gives -6.3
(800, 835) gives -5.3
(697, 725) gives -7.0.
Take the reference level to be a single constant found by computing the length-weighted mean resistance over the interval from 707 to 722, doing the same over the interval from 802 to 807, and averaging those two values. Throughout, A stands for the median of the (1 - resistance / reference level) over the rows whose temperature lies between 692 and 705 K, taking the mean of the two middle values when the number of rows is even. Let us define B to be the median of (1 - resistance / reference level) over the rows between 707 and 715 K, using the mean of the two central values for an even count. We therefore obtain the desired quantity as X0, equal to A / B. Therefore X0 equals 7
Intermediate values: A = -0.03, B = -0.004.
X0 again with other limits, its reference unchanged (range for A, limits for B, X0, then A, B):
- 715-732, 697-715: 0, 0.00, -0.009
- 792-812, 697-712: 2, -0.02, -0.009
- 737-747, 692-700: 2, -0.04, -0.027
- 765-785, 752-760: 3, -0.09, -0.027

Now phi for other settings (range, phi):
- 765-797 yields 783.5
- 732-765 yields 736.0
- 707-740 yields 728.5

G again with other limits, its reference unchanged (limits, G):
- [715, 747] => 721.0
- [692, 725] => 721.0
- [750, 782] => 751.0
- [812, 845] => 823.5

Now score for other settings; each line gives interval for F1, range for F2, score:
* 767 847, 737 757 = 1.76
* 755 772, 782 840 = 1.76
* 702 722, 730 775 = 1.77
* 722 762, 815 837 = 1.70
